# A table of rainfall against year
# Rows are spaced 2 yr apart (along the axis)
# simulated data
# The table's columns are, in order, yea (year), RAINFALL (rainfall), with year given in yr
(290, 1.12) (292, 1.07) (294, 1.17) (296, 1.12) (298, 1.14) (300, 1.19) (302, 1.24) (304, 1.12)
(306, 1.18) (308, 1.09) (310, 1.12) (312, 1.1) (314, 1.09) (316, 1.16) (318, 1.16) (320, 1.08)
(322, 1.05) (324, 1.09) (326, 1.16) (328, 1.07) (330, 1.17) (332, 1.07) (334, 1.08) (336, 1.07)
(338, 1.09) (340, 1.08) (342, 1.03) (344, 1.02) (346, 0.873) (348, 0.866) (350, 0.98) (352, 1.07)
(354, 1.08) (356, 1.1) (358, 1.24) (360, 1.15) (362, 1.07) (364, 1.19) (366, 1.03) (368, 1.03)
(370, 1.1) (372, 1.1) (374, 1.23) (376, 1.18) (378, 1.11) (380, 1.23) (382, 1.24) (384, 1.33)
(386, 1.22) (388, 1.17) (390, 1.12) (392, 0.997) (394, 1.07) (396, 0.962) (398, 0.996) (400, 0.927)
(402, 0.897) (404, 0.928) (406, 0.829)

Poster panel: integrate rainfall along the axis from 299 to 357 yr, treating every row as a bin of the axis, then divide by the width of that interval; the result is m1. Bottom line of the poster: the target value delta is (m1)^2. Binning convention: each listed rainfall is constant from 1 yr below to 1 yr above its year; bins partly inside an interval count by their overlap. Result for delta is 1.18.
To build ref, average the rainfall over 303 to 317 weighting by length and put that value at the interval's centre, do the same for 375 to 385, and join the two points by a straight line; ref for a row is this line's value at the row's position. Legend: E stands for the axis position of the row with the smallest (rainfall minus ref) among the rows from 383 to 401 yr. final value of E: 400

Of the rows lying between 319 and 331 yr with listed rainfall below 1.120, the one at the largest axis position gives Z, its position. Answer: 328 yr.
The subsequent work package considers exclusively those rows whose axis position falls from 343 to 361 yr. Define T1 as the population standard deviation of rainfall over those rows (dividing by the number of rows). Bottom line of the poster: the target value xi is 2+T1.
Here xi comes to 2.12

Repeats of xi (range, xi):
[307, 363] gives 2.08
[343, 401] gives 2.11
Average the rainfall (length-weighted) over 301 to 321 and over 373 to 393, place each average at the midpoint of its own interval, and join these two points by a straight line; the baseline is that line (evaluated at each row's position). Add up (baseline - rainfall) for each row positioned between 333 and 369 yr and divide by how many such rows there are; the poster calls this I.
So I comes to 0.103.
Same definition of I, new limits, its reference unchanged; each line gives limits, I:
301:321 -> 0.000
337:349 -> 0.162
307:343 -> 0.046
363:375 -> 0.060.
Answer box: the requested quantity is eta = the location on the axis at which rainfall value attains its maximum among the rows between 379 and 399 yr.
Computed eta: 384 yr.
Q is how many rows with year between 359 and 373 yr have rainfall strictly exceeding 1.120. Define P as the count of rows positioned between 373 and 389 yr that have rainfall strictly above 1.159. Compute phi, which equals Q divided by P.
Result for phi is 0.29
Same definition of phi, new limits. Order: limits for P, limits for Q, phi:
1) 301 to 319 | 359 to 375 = 0.75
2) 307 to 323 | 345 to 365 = 1.50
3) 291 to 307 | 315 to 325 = 0.50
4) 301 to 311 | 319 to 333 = 1.00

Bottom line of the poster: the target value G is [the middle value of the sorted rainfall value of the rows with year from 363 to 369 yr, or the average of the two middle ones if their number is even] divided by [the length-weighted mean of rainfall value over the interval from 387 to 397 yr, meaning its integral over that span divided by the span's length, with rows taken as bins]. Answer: 0.97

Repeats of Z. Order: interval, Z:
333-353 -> 352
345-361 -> 356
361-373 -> 372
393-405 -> 404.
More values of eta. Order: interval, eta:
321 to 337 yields 330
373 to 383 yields 382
